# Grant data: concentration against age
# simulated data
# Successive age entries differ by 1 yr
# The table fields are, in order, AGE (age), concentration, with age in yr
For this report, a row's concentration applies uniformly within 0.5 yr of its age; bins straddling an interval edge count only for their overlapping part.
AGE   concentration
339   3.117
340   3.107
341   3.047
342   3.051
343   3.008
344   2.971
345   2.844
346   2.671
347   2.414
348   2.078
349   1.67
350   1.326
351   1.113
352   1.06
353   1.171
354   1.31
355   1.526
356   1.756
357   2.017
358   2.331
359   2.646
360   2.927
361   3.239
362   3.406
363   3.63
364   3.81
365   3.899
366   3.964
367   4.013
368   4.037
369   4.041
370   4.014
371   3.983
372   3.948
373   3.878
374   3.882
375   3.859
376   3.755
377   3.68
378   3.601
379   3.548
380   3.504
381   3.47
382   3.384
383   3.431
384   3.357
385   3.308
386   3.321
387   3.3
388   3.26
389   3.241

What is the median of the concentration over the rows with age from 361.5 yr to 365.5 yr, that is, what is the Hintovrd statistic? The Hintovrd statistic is 3.72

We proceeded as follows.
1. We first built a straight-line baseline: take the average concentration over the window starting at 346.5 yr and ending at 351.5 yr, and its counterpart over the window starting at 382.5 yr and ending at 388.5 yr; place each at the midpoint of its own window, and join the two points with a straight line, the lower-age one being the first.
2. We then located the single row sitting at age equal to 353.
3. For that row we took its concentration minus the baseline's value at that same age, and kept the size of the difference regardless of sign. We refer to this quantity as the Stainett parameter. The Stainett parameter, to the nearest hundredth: 0.73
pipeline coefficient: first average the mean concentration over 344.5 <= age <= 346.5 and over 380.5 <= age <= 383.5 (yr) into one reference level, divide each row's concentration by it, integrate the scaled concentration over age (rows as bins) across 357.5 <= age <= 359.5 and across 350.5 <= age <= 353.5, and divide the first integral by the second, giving 1.5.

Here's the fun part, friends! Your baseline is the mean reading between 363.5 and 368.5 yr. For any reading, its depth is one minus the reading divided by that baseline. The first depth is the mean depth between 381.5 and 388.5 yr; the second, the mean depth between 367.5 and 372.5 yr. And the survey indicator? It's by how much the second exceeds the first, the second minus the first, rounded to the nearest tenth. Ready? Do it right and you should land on -0.2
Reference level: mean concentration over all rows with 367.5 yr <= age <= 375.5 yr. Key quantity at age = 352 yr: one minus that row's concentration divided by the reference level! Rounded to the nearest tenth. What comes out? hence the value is 0.7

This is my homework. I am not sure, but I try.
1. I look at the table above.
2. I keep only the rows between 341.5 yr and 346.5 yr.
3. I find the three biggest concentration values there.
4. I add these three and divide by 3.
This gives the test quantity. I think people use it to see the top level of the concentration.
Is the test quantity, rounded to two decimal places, 3.01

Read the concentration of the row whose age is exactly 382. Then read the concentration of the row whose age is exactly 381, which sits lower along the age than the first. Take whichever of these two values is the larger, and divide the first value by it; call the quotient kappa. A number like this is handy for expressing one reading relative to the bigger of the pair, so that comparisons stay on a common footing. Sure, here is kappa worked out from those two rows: 0.98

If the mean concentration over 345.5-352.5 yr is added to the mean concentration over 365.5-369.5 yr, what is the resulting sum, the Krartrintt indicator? 5.8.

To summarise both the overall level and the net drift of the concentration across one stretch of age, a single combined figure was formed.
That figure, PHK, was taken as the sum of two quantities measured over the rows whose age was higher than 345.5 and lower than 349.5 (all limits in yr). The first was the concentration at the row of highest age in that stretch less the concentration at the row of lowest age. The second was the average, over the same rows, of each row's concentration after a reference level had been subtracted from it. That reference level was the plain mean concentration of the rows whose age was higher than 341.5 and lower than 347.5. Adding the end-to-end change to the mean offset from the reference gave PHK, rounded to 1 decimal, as -1.6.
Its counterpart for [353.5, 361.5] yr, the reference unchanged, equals 1.3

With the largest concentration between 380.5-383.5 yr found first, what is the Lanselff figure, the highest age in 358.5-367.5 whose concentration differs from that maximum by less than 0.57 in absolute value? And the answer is 367 yr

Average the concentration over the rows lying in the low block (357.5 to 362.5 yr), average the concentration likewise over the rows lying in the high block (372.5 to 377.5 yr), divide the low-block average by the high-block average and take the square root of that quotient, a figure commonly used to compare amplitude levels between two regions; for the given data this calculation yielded 0.87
